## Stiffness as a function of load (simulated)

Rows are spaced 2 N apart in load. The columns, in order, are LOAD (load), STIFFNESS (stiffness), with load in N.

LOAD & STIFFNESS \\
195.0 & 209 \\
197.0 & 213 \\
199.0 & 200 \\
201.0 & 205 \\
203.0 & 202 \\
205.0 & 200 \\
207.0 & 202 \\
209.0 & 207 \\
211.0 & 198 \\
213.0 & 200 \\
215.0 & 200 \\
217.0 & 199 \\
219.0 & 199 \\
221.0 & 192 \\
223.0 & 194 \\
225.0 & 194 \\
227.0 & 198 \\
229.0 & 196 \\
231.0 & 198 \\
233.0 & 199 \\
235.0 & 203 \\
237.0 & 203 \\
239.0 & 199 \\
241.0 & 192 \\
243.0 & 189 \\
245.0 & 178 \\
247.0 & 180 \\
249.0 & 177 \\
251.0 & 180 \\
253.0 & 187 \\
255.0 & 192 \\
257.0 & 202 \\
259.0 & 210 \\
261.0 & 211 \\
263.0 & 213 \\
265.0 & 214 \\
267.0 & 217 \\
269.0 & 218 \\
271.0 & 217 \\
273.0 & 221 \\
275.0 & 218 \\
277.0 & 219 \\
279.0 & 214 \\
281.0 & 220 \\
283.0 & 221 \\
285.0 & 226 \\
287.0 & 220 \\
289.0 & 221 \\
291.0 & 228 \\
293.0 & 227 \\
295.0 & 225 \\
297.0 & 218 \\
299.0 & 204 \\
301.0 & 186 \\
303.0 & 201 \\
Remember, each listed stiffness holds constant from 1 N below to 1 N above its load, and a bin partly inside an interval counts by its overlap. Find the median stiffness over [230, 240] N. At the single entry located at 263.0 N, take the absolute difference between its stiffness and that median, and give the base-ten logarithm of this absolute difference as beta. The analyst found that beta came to 1.1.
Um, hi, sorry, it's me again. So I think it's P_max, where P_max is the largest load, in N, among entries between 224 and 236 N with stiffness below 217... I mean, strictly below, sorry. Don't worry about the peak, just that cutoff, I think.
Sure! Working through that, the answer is 235.0 N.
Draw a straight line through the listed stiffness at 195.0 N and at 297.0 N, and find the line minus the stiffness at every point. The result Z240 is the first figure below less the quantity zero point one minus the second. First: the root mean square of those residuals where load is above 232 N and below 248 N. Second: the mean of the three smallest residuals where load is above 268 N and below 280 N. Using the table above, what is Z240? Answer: 19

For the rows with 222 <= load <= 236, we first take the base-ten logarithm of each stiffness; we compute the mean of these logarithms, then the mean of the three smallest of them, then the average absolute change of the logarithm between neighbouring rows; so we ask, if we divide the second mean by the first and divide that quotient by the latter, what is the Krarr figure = 210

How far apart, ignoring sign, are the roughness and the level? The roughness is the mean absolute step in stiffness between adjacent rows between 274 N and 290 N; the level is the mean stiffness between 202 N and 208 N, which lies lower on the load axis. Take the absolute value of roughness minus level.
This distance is 198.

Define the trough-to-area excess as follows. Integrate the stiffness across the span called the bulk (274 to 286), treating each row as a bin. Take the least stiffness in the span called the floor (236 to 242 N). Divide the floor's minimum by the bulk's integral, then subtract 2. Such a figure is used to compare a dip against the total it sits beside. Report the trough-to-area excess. -1.93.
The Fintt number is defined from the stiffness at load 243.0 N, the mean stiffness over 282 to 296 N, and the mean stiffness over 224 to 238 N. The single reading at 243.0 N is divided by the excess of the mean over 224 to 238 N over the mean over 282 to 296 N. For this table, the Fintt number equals -7.5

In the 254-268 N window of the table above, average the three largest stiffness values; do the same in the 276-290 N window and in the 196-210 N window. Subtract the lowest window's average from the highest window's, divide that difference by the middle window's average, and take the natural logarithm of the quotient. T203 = -2.71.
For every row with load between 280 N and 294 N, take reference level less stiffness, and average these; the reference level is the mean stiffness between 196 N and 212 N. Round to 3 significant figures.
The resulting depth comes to -19.9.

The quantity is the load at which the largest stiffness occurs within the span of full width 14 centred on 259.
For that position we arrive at 265.0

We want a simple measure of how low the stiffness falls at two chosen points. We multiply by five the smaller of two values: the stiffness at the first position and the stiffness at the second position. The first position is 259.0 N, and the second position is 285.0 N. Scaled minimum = 1050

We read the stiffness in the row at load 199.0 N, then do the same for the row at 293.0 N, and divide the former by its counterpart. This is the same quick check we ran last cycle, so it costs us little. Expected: 0.88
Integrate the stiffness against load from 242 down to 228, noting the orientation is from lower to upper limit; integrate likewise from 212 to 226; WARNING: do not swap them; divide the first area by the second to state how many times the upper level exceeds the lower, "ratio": 1.01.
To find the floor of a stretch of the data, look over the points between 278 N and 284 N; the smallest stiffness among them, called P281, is 214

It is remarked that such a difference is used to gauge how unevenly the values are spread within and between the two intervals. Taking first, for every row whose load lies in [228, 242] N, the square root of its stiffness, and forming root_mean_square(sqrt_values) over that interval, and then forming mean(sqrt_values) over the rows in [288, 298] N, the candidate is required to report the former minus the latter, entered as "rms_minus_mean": -0.87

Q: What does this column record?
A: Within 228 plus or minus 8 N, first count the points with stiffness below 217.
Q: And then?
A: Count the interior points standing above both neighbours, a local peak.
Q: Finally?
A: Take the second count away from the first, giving 7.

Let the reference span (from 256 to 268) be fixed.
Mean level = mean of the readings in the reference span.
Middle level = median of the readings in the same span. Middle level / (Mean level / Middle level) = 213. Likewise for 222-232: 196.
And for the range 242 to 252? 179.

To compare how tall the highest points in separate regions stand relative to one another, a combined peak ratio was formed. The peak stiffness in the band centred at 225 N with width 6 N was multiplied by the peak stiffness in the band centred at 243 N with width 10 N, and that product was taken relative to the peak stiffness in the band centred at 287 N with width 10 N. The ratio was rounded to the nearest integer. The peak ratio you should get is 173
